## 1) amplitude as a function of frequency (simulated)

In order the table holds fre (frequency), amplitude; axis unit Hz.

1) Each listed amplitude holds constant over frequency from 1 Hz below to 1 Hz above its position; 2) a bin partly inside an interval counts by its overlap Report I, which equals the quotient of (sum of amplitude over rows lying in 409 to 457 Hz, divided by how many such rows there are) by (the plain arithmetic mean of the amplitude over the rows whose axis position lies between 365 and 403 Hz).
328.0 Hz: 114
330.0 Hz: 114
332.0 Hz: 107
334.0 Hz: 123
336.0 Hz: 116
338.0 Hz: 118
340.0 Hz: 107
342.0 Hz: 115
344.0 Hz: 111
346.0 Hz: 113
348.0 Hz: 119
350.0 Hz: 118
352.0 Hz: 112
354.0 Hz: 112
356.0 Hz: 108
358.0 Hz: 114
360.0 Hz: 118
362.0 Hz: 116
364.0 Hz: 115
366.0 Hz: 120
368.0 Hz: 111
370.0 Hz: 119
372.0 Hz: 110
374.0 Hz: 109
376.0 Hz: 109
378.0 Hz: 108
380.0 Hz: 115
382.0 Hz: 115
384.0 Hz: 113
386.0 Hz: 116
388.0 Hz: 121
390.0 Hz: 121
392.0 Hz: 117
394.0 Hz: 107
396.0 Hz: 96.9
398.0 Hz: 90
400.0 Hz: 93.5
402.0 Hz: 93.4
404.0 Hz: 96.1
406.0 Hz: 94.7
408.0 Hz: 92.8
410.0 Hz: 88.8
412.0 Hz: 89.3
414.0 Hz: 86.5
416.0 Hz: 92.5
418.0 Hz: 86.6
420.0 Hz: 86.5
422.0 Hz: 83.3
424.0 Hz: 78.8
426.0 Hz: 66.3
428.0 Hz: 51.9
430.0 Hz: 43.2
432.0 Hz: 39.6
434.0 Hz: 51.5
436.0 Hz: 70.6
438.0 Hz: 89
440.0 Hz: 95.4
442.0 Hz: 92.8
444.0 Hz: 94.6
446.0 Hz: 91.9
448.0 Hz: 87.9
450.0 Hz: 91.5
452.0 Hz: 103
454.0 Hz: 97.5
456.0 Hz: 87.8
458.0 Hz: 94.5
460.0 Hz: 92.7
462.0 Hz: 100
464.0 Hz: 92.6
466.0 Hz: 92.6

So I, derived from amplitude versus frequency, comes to 0.74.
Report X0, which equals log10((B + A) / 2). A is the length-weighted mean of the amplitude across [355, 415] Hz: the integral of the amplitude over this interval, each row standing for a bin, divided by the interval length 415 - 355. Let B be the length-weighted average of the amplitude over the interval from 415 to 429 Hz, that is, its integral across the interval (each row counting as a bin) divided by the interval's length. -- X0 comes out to 1.97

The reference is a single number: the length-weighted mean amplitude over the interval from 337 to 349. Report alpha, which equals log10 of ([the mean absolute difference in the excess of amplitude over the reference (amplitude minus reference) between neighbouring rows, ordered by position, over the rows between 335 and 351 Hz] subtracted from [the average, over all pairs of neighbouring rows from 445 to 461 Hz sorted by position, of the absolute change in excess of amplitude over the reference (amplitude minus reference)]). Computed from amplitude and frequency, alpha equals 0.10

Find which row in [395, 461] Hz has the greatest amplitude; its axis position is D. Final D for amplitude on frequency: 452.0 Hz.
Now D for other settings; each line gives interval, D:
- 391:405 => 392.0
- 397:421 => 404.0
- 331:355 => 334.0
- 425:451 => 440.0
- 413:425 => 416.0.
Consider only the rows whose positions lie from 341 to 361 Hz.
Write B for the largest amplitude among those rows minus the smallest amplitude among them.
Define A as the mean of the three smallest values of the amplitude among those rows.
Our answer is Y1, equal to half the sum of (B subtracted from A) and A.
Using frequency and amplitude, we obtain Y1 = 105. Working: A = 110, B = 11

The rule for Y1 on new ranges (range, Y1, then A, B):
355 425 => 62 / 83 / 42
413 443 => 17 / 45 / 56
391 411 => 76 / 91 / 28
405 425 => 75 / 83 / 16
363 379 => 103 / 109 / 12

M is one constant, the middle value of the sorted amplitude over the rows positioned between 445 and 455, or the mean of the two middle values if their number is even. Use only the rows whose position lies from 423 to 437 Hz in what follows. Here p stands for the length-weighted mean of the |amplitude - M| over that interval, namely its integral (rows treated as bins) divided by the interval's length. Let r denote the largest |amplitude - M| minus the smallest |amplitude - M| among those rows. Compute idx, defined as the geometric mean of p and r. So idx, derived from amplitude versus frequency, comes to 37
